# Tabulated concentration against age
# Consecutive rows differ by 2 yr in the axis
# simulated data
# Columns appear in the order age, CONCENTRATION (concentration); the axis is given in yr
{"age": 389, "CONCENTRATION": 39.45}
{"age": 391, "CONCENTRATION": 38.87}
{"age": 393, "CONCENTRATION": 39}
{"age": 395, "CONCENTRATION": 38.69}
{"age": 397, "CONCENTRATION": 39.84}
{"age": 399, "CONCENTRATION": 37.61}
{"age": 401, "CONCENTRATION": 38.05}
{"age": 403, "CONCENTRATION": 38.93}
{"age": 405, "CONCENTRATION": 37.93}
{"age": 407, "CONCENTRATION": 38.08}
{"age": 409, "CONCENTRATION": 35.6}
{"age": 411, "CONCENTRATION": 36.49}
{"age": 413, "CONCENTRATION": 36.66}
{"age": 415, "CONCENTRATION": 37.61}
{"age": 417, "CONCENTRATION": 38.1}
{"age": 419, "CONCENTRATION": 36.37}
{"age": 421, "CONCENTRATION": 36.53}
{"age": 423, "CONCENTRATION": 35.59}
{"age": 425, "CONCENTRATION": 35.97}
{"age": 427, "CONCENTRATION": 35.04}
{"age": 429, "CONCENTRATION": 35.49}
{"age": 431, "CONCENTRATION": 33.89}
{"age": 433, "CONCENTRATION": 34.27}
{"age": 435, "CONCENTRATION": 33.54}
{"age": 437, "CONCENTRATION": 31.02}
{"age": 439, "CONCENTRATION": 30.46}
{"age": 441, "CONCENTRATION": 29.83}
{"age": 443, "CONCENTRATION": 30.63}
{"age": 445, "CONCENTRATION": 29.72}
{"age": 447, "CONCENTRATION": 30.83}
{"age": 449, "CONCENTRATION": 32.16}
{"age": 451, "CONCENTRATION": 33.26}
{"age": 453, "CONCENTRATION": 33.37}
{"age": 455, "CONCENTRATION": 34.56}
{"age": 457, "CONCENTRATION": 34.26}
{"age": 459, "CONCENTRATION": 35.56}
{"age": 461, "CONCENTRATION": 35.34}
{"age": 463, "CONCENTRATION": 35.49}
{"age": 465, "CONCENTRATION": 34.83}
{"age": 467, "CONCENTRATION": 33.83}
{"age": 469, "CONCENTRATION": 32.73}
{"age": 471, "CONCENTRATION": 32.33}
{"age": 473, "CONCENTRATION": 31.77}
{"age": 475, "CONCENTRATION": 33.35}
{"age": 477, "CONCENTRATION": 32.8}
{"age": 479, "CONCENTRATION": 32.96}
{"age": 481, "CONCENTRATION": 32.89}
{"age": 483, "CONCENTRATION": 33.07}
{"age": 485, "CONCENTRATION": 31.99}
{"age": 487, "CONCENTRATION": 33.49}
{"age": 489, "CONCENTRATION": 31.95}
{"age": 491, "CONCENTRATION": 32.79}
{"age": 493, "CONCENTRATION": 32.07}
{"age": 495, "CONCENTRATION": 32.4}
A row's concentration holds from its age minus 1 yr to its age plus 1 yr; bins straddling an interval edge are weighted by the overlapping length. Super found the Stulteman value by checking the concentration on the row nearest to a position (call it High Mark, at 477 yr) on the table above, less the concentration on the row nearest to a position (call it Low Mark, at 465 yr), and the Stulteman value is -2.0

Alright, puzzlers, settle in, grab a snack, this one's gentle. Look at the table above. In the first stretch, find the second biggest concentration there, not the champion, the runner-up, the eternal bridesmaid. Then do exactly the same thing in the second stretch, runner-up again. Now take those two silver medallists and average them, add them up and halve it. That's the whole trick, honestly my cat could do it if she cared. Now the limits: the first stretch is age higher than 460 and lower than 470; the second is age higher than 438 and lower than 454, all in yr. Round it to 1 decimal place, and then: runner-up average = 34.3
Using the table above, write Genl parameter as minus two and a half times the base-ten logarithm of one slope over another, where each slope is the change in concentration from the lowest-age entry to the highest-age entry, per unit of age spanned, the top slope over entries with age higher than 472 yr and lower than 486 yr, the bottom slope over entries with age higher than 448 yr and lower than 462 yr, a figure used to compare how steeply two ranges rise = 3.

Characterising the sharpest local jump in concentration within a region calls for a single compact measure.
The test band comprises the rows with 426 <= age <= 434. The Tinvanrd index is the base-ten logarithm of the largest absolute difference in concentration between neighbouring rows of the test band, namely 0.20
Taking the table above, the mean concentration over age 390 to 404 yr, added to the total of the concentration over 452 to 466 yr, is 282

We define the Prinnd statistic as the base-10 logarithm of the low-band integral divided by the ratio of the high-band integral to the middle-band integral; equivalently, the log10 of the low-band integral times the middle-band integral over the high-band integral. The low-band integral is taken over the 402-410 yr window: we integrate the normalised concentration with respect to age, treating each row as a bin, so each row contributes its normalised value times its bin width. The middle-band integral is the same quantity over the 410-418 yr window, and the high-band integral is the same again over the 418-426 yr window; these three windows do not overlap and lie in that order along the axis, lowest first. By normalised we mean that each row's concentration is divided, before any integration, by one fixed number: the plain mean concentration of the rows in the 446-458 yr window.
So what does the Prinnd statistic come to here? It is 0.97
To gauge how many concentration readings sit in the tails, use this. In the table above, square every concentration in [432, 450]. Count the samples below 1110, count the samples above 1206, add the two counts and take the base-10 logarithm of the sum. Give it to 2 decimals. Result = 0.85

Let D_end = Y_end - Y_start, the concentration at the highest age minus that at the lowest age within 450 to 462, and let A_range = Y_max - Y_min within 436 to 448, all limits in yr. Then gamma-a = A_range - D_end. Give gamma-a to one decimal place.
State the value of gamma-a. -0.8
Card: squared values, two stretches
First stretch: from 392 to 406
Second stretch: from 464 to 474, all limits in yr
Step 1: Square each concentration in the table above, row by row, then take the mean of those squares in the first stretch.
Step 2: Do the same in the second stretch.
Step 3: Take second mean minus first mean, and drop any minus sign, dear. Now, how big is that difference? 392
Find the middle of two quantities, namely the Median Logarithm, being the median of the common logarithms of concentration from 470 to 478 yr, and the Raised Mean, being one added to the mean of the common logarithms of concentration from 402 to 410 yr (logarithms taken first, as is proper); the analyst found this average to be 2.04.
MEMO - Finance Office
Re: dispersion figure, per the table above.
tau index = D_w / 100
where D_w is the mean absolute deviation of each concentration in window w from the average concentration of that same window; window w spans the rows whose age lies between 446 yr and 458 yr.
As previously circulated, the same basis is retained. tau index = 0.0105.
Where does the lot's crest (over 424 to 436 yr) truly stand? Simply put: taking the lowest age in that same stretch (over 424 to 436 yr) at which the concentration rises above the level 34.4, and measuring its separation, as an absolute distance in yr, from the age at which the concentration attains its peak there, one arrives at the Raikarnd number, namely 0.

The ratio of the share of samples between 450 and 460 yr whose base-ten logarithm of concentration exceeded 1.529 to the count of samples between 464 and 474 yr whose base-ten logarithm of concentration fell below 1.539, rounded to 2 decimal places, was 0.15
